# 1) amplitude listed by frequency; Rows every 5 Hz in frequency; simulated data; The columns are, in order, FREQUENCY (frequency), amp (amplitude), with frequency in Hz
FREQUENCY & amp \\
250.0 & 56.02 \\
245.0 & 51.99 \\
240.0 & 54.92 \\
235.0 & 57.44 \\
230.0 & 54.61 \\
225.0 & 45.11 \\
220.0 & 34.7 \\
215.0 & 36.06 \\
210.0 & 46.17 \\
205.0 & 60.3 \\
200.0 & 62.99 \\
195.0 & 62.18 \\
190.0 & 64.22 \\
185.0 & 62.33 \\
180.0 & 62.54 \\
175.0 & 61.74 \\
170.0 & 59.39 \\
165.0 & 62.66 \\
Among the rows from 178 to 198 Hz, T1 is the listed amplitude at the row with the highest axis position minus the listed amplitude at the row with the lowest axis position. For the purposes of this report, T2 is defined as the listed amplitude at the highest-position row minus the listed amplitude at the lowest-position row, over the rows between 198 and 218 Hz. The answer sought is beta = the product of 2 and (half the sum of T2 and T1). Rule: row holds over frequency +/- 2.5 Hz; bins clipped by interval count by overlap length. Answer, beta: -27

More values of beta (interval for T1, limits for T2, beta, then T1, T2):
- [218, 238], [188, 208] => 19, 23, -4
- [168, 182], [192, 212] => -13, 3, -16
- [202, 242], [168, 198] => -3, -5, 3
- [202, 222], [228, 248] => -28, -26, -3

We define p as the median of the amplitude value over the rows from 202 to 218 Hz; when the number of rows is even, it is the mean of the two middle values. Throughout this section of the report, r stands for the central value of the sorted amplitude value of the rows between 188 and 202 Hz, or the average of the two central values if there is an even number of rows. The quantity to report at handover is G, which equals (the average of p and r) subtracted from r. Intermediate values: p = 46.2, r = 63.0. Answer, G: 8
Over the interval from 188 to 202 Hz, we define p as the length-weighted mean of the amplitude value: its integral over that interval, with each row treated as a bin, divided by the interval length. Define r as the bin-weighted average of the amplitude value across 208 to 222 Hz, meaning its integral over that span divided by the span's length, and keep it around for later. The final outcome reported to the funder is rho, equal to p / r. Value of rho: 1.6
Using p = 63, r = 39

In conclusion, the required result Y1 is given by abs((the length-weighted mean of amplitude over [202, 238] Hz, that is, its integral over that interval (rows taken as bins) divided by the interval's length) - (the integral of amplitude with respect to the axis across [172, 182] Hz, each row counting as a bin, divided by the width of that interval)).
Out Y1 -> 14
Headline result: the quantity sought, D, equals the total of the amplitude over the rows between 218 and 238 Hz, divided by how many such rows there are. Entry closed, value 48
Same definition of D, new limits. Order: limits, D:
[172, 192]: 63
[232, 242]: 56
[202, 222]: 44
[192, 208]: 62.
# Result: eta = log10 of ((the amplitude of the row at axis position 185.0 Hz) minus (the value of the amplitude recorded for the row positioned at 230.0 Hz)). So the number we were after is 0.89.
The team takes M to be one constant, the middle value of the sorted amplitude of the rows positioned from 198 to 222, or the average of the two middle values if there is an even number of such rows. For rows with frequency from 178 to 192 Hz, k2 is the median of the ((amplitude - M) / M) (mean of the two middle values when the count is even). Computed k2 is 0.35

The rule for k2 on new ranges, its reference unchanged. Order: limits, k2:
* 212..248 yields 0.13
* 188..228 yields 0.15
